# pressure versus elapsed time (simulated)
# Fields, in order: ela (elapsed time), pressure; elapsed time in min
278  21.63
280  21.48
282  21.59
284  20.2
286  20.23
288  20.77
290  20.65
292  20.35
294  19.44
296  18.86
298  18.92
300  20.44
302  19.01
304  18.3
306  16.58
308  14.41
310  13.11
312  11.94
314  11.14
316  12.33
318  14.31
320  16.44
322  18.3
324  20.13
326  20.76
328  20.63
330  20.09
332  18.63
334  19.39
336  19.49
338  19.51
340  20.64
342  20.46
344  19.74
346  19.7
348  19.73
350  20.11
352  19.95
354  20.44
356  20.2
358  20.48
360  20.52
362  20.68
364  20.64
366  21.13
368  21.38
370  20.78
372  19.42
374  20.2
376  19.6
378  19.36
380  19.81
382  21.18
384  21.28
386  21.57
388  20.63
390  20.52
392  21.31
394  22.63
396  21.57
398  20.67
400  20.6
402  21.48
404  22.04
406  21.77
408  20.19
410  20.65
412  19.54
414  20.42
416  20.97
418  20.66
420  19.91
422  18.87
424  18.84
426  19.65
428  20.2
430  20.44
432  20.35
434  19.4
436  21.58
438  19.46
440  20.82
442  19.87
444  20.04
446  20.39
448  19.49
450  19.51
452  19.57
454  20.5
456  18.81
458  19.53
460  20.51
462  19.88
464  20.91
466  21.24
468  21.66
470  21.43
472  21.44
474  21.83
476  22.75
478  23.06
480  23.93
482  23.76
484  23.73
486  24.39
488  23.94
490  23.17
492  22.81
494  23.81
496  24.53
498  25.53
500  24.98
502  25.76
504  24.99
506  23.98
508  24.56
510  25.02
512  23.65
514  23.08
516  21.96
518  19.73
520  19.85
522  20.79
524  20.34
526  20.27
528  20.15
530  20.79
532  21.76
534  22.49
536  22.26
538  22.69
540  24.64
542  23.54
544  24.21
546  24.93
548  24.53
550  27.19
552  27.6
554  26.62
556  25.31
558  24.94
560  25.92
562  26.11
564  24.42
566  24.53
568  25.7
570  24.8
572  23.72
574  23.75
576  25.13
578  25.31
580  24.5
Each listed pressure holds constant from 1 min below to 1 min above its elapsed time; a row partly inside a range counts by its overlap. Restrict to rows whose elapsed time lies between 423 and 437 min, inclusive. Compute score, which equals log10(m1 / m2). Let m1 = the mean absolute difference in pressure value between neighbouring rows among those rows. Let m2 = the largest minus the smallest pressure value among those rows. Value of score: -0.533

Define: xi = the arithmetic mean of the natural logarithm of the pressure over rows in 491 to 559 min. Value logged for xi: 3.15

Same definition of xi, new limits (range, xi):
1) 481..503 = 3.19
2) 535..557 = 3.21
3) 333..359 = 2.99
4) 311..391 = 2.95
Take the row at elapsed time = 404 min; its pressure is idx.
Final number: 22.04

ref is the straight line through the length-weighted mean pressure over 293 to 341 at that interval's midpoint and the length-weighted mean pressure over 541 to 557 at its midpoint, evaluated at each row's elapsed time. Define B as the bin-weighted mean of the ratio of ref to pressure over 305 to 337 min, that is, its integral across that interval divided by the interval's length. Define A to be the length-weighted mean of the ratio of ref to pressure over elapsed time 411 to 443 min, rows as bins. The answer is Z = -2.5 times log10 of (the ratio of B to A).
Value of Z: -0.04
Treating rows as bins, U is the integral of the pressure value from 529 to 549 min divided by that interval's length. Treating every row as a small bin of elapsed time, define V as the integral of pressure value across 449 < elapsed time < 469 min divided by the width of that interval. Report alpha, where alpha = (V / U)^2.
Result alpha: 0.76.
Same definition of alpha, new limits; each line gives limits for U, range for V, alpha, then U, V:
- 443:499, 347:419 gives 0.89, 21.9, 20.7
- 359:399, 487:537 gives 1.21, 20.7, 22.8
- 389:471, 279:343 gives 0.81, 20.4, 18.4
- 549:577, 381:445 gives 0.66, 25.4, 20.6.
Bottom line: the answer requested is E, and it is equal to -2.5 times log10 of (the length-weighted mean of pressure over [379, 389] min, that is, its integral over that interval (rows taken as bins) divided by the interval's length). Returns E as -3.30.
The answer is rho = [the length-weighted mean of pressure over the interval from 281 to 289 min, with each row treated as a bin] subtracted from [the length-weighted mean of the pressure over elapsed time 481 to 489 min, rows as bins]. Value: 3.3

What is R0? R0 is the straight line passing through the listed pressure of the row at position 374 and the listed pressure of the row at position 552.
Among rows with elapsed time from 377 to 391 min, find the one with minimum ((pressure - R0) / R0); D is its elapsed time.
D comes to 378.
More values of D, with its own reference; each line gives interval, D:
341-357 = 348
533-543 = 536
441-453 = 452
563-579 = 574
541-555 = 542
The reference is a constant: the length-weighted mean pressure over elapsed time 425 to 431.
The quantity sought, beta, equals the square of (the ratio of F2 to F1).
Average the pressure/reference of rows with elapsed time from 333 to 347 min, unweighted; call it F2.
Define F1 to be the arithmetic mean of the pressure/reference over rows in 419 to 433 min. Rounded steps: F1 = 0.98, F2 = 0.988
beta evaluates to 1.01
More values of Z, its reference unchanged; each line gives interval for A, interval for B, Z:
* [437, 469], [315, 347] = 0.13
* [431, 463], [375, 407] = 0.15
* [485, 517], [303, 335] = -0.12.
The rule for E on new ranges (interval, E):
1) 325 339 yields -3.24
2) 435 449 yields -3.27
